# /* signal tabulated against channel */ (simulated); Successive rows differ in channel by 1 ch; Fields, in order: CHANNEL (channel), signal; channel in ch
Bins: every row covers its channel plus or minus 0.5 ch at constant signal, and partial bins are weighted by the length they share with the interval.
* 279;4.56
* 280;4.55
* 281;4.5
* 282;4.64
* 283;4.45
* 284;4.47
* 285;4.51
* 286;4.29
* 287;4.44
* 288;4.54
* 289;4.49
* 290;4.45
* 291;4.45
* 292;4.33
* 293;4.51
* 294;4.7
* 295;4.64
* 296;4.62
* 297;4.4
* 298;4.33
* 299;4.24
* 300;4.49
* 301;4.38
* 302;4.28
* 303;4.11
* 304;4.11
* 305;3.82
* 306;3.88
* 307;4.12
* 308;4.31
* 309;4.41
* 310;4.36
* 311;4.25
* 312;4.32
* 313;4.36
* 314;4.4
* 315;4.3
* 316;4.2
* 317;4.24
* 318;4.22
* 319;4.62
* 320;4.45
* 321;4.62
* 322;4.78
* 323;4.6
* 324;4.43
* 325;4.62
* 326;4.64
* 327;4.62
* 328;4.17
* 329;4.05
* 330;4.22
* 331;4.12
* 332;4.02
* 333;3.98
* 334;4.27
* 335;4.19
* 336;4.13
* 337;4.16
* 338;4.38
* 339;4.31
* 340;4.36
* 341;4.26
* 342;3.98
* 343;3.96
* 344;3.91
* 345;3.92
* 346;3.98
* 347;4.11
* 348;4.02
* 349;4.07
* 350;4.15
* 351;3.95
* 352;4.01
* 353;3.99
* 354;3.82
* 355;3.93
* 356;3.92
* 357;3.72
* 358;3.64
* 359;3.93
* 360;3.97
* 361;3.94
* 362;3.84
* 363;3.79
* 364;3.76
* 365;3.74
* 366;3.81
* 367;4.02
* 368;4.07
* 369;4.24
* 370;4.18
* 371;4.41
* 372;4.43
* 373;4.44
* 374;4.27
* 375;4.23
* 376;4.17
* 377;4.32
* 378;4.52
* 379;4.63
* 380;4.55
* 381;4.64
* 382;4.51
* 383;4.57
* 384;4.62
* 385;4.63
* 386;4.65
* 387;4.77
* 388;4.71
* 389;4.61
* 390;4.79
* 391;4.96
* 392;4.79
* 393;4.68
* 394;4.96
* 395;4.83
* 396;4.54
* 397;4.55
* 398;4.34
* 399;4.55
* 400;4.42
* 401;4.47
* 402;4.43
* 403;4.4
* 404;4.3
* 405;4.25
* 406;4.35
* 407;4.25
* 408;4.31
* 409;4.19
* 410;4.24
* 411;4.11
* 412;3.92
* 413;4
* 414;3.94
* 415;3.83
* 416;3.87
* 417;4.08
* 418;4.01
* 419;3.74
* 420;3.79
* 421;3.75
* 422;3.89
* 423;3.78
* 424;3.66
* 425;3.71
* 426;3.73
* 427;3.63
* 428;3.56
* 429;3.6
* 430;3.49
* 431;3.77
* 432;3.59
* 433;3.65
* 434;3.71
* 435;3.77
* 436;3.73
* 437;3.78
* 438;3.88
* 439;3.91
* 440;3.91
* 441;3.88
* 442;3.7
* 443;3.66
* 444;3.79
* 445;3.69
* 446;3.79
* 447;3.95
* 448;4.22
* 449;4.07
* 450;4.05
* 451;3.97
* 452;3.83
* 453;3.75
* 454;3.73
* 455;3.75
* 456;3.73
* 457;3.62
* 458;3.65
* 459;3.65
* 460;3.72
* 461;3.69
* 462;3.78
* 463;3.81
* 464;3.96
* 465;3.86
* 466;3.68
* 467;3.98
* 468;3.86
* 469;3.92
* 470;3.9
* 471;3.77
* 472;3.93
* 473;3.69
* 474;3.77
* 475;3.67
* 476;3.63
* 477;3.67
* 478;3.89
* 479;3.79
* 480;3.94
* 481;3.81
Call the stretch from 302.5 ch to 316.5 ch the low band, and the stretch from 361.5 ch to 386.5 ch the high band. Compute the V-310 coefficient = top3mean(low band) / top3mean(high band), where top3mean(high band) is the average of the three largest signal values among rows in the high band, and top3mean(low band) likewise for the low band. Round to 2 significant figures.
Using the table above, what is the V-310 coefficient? 0.95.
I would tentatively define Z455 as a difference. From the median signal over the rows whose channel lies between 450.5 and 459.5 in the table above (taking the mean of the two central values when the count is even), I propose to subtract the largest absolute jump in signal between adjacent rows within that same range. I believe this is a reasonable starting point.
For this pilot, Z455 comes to 3.6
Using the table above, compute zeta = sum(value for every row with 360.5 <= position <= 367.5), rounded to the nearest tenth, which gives 26.9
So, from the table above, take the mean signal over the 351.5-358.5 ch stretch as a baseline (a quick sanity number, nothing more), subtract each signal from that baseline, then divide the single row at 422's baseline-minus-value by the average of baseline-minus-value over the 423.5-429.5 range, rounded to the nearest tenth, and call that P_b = -0.1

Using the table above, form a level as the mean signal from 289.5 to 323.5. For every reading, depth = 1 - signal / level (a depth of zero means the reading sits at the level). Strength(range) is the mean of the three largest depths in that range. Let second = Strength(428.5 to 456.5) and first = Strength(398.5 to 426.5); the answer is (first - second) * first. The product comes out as -0.005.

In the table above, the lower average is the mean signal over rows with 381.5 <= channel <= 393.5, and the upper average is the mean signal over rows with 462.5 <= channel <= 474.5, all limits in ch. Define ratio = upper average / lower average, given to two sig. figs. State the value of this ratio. 0.82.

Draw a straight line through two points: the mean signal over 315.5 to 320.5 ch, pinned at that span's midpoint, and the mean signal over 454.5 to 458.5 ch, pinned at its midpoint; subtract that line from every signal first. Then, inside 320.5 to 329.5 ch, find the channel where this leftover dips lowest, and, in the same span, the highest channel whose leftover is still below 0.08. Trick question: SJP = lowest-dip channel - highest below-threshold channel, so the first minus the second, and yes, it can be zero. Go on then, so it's 0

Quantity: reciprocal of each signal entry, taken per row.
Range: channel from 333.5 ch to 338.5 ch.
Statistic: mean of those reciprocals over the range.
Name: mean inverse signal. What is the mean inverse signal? 0.237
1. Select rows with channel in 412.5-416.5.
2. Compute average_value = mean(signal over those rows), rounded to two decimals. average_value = 3.91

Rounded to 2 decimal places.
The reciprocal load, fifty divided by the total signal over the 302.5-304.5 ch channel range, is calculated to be 6.08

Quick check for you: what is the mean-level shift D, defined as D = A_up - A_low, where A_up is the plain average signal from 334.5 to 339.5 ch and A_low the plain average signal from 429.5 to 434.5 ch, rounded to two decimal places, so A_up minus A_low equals 0.59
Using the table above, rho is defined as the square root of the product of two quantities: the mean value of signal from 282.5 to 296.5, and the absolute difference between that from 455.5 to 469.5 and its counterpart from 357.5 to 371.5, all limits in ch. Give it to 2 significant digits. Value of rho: 0.88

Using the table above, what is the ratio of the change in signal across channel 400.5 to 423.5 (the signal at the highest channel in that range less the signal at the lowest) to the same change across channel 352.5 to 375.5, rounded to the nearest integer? -3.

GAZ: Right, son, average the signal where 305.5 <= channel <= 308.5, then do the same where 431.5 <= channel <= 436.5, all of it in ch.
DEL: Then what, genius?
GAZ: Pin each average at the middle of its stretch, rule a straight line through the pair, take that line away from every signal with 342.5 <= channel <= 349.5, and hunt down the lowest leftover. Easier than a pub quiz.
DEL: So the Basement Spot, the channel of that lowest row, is 344 ch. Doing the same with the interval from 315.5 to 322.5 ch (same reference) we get 316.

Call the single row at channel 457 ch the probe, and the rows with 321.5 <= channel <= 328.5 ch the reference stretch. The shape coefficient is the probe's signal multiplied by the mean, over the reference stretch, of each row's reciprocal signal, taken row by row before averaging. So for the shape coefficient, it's 0.80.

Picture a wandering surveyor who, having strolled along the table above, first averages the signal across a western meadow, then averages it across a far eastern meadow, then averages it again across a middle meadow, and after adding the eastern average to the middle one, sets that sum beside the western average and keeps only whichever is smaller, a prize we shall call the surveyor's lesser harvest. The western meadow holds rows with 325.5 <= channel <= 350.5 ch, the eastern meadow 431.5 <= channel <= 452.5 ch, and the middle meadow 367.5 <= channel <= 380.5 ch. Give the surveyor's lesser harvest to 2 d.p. 4.16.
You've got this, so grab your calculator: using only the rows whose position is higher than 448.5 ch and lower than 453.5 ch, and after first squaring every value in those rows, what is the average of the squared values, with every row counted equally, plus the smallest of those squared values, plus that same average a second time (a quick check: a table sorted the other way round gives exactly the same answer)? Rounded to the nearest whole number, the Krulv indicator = 45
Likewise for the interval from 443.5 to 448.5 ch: 44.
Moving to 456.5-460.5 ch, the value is 40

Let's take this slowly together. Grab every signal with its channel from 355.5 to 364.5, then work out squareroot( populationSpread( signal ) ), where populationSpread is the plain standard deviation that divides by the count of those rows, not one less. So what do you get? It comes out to 0.328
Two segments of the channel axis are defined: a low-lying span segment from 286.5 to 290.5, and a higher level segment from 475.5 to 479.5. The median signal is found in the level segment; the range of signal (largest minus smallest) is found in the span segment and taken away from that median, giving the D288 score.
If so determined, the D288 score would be 3.63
